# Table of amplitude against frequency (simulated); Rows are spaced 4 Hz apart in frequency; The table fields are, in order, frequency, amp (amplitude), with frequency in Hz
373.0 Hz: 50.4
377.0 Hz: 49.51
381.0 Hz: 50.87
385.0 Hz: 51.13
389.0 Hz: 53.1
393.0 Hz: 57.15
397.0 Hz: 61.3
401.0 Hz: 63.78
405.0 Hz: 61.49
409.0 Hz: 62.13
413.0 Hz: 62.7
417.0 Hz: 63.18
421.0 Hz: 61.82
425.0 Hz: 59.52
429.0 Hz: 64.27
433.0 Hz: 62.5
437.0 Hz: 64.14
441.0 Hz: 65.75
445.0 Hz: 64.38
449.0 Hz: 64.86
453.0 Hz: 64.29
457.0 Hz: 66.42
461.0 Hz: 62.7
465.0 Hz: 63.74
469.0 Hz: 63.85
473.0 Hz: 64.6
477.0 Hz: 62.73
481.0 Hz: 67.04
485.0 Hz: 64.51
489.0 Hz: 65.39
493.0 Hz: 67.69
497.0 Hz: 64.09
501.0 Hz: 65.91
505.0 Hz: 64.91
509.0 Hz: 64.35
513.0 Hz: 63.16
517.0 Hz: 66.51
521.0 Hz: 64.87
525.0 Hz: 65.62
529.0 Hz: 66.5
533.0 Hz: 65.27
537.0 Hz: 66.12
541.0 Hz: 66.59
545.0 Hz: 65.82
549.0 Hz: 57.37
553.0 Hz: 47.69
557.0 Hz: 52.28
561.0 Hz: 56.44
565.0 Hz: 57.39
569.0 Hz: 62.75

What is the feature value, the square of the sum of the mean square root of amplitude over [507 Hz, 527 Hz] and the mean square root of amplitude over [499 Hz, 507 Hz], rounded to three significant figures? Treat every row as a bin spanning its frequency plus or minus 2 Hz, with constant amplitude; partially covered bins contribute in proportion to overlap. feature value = 261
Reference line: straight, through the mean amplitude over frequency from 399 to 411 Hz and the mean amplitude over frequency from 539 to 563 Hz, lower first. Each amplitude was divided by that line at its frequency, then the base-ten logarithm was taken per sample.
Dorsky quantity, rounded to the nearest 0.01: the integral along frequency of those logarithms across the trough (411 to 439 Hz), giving 0.15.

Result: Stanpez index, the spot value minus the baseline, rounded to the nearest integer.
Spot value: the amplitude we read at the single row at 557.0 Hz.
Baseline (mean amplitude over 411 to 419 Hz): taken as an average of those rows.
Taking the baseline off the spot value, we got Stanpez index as -11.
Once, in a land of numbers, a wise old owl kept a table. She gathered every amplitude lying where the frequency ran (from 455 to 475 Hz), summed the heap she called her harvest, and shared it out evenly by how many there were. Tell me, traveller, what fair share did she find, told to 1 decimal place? 64.3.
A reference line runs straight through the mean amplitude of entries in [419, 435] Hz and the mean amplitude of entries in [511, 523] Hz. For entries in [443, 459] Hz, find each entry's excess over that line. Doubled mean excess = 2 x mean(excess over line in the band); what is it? 4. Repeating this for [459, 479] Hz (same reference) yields 0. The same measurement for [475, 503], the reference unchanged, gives 3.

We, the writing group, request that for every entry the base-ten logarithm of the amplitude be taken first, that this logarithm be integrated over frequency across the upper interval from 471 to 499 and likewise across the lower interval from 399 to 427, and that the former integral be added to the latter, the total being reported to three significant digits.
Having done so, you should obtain 101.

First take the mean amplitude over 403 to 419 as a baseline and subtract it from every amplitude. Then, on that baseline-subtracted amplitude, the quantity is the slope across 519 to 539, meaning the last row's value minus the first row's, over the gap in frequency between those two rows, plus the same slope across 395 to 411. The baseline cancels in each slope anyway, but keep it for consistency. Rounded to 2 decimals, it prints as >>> 0.15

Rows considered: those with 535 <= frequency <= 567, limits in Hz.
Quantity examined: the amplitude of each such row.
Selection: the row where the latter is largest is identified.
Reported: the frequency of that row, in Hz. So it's 541.0 Hz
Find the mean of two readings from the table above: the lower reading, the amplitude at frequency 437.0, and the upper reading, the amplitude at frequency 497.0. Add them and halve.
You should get 64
